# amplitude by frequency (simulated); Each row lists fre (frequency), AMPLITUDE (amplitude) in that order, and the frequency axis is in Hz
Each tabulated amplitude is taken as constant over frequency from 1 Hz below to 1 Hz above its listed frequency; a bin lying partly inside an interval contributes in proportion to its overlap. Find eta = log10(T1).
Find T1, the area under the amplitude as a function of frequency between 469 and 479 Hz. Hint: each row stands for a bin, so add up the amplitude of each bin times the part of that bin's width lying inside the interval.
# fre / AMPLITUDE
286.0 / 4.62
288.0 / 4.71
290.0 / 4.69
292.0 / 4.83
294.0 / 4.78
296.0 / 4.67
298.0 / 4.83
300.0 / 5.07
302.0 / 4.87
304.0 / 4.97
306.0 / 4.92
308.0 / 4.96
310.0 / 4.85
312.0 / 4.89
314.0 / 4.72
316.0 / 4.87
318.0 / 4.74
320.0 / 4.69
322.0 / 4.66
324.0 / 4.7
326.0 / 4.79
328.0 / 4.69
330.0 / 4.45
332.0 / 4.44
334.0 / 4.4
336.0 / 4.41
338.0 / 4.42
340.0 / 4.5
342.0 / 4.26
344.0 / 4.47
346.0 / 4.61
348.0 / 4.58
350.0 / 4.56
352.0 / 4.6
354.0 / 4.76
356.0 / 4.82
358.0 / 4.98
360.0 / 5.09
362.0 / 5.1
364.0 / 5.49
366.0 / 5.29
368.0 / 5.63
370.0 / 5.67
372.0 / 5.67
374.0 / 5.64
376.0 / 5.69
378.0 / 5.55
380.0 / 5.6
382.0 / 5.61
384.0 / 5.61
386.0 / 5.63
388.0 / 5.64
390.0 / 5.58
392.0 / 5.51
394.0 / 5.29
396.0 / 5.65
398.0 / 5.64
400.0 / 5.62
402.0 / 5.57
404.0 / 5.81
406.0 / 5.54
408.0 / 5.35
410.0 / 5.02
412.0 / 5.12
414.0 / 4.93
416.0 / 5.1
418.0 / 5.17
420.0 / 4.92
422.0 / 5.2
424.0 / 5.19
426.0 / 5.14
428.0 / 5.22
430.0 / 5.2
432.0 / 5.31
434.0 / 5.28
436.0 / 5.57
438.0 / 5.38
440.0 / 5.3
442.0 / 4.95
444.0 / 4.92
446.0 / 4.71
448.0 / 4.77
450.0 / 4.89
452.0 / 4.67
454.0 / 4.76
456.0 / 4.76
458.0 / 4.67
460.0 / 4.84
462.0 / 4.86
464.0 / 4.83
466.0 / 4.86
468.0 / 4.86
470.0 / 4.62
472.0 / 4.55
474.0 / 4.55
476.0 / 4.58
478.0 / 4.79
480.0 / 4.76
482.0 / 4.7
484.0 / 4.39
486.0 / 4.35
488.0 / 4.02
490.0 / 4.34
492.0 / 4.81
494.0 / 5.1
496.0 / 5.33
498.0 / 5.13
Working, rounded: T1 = 46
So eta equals 1.66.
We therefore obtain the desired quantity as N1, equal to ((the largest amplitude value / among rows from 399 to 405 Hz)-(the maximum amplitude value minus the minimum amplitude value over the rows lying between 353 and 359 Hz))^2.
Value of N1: 31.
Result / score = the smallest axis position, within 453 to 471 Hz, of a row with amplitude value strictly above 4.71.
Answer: 454.0 Hz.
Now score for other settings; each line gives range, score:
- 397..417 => 398.0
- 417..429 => 418.0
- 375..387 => 376.0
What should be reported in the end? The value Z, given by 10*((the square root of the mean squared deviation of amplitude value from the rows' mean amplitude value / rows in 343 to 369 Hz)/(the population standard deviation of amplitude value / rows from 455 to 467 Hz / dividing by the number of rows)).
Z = 53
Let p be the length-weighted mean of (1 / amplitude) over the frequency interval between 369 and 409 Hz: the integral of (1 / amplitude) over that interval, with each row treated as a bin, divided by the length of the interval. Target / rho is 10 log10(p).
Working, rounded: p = 0.179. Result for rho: -7.48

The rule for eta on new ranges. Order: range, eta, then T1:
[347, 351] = 1.26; 18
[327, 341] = 1.80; 63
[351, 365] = 1.84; 70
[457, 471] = 1.83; 67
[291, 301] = 1.68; 48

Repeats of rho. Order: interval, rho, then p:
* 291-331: -6.81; 0.209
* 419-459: -7.01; 0.199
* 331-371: -6.78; 0.210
